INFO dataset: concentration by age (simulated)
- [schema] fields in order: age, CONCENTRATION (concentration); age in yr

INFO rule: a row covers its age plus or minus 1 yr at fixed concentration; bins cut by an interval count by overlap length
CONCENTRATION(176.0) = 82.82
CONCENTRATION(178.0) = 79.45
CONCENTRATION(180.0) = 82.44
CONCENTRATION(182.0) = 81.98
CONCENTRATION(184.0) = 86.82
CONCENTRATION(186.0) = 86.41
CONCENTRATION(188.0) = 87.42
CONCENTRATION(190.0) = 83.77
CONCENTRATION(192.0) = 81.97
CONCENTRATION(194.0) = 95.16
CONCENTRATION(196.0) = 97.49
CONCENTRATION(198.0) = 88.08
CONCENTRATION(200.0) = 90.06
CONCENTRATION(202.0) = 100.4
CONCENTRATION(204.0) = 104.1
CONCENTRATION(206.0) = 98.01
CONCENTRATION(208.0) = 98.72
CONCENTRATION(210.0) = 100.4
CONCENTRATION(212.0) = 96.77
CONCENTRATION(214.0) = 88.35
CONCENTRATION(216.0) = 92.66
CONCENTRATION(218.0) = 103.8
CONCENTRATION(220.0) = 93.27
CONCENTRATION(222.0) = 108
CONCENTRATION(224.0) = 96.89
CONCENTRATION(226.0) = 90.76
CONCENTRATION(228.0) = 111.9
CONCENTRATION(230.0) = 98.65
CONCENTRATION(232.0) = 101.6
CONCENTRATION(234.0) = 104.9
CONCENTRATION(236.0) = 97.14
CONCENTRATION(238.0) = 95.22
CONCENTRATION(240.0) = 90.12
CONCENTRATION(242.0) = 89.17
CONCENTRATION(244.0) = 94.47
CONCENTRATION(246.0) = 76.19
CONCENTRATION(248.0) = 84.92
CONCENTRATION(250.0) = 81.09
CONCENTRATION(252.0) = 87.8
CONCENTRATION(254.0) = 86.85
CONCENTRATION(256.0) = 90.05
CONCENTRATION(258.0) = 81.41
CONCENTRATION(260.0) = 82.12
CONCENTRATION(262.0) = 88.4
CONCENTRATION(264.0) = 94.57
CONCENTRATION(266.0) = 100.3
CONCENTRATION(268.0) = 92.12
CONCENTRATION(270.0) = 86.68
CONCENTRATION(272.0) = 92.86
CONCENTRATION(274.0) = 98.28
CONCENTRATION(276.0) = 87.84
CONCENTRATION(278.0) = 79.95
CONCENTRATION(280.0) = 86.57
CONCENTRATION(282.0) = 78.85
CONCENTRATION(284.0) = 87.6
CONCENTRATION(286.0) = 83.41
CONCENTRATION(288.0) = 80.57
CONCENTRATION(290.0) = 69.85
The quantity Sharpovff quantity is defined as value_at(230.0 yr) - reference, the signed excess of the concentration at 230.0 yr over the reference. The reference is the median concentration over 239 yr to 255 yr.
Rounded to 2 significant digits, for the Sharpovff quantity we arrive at 11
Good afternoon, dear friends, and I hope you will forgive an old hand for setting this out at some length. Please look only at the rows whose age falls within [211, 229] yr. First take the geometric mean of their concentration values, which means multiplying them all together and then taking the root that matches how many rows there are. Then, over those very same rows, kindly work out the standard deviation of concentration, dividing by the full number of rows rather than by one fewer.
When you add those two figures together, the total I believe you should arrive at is 105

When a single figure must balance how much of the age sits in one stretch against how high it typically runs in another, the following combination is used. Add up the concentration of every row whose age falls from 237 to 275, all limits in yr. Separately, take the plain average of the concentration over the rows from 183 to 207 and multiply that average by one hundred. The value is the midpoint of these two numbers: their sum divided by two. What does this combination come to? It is 5428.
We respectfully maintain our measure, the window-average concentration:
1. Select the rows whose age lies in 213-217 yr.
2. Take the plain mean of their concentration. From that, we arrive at 91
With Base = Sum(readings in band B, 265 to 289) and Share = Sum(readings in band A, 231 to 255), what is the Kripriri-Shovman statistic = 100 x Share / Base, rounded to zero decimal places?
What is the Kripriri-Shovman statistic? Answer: 103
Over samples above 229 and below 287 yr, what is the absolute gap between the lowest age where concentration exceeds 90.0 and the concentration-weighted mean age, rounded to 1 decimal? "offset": 27.4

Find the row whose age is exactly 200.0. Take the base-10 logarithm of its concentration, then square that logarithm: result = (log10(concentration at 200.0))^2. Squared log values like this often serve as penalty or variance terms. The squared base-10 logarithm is 3.82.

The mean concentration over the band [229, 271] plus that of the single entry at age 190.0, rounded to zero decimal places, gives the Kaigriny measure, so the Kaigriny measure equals 174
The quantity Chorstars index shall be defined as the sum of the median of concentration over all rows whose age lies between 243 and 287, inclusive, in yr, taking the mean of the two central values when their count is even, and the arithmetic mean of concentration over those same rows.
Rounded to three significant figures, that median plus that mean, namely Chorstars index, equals 175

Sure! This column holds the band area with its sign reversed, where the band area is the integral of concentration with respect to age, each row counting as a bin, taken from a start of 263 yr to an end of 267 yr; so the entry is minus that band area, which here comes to -390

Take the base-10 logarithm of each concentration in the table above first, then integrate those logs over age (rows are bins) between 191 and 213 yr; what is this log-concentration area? 43.5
